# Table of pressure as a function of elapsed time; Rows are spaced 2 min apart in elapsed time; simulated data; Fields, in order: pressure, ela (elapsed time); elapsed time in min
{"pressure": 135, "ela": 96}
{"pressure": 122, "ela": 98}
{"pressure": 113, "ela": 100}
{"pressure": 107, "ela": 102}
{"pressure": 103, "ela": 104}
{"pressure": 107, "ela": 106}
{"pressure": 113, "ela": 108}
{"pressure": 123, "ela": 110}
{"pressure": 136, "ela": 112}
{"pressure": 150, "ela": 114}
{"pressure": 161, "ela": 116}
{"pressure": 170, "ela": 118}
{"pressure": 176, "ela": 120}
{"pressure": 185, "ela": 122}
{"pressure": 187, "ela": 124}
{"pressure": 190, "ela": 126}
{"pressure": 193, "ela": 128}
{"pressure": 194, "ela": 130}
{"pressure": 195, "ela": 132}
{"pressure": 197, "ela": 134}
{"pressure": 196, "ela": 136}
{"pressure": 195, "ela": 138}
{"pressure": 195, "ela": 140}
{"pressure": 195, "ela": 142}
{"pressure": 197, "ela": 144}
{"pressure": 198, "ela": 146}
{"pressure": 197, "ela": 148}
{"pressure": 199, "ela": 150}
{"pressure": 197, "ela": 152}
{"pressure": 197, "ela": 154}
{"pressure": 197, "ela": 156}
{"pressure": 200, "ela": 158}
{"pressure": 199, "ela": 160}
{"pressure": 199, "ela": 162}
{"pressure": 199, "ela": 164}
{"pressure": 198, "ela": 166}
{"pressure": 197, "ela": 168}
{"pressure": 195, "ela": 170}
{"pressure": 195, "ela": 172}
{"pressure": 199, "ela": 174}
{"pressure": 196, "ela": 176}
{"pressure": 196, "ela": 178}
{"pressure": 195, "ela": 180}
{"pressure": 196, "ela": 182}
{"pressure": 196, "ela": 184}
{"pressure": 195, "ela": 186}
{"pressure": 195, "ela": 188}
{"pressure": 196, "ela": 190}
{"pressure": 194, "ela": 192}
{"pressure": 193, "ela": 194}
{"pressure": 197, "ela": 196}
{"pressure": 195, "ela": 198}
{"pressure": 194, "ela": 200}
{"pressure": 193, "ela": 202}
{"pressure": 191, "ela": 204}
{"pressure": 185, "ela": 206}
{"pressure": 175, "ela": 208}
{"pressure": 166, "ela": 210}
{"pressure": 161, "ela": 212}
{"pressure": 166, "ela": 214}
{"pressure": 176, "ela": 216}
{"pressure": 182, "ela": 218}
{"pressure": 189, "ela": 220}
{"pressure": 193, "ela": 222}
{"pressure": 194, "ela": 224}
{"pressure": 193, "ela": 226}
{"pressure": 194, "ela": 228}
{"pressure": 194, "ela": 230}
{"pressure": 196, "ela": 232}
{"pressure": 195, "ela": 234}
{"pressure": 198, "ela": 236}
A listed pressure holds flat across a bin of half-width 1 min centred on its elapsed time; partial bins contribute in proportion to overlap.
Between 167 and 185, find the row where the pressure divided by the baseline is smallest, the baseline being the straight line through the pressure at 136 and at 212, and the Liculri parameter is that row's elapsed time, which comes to 170 min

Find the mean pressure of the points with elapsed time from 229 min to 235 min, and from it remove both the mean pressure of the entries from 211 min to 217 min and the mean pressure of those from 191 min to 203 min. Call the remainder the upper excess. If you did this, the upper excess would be -167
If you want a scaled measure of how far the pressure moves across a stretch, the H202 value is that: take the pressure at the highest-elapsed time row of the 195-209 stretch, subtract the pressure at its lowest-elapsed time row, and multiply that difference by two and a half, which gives -55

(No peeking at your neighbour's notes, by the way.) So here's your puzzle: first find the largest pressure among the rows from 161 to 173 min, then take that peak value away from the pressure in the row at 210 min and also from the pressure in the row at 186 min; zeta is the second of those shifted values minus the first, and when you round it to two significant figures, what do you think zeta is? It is 29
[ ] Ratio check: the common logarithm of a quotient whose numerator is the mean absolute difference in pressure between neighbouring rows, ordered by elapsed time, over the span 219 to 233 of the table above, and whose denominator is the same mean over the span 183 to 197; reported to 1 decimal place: 0.0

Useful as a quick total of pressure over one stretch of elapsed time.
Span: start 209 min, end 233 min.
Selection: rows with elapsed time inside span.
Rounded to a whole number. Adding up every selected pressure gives 2204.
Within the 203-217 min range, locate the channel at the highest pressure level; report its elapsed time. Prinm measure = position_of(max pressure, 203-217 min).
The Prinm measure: 204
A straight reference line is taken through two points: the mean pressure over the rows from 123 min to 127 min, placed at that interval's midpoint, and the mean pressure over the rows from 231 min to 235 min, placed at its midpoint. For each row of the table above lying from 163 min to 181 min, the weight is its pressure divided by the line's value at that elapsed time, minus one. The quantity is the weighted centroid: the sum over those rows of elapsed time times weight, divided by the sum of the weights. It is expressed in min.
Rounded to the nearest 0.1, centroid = 170.8 min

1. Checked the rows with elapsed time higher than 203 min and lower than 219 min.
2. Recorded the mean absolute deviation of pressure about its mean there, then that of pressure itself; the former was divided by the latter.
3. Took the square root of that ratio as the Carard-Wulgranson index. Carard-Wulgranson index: 0.217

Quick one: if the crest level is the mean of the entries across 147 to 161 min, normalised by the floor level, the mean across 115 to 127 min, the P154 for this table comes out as 1.11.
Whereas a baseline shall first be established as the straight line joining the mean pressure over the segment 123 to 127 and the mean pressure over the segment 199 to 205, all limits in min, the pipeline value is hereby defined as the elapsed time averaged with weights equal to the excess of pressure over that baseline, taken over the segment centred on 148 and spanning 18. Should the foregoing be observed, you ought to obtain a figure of 148.3 min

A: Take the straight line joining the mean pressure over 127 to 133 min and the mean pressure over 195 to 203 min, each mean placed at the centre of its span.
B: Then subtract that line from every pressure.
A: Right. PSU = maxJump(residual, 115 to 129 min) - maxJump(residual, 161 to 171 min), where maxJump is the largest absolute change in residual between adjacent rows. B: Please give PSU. 7.0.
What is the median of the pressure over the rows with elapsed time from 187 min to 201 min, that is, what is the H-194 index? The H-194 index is 195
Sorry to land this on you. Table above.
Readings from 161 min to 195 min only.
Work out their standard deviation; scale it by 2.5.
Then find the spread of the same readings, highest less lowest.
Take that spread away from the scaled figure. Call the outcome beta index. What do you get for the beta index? -2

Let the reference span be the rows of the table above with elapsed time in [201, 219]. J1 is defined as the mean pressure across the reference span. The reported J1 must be 177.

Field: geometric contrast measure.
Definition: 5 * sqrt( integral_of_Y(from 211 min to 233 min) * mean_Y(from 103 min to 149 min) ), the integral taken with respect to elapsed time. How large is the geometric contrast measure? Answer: 4185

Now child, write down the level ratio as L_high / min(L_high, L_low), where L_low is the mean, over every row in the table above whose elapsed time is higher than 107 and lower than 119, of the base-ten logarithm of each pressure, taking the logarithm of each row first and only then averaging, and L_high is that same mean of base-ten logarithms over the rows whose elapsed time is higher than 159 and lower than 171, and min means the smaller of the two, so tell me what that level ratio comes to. 1.07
